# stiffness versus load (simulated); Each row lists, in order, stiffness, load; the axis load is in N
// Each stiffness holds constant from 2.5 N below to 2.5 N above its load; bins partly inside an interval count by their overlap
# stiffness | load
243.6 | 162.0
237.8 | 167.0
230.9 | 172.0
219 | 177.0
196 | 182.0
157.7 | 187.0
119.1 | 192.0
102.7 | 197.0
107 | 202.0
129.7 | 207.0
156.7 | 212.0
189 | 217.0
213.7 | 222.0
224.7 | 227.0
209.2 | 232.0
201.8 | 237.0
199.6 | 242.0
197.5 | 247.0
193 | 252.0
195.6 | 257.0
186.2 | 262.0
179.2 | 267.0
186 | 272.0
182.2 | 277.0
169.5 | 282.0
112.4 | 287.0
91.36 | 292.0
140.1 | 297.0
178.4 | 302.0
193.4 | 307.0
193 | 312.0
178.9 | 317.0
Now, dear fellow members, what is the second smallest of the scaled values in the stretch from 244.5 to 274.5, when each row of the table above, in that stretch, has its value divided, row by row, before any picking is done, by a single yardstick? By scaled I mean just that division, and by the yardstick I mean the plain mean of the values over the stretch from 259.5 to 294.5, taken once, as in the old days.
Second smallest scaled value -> 1.2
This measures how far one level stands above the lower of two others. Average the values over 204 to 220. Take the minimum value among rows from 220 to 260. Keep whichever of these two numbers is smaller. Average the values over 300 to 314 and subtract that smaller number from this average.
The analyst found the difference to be 30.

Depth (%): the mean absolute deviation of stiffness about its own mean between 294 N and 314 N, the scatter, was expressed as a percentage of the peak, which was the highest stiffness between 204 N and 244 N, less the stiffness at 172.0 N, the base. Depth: -291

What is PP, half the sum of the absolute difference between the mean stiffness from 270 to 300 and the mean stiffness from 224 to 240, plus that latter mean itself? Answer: 138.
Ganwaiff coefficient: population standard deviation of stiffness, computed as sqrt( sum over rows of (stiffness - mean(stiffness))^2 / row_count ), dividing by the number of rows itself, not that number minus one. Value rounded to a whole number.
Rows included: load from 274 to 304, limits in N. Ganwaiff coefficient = 34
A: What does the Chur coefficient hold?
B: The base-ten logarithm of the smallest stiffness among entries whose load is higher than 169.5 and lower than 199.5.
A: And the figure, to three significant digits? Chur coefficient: 2.01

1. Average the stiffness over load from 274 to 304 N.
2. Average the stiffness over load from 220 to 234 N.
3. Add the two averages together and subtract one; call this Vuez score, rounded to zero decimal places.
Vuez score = 361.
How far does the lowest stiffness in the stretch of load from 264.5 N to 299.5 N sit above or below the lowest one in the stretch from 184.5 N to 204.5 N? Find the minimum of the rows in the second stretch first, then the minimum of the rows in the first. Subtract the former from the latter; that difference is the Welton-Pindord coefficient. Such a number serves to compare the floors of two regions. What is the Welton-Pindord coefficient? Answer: -11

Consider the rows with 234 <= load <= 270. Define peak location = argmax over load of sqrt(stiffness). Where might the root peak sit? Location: 237.0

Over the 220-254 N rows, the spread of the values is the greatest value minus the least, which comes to 32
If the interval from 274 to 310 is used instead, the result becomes 102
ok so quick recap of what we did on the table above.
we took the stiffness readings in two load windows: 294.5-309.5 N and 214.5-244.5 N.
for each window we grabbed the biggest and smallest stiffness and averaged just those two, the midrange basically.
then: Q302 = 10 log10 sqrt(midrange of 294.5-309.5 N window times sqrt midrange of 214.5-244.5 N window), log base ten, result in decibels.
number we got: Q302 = 16.9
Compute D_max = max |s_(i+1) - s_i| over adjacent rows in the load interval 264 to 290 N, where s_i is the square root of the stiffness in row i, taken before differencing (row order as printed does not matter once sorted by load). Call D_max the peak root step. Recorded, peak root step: 2.4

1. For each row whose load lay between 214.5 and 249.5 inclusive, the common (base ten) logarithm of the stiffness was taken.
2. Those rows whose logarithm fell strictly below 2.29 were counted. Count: 1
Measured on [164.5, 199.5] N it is 3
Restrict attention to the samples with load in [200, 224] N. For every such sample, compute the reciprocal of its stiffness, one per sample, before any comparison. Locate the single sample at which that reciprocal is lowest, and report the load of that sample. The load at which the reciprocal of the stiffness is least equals 222.0 N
